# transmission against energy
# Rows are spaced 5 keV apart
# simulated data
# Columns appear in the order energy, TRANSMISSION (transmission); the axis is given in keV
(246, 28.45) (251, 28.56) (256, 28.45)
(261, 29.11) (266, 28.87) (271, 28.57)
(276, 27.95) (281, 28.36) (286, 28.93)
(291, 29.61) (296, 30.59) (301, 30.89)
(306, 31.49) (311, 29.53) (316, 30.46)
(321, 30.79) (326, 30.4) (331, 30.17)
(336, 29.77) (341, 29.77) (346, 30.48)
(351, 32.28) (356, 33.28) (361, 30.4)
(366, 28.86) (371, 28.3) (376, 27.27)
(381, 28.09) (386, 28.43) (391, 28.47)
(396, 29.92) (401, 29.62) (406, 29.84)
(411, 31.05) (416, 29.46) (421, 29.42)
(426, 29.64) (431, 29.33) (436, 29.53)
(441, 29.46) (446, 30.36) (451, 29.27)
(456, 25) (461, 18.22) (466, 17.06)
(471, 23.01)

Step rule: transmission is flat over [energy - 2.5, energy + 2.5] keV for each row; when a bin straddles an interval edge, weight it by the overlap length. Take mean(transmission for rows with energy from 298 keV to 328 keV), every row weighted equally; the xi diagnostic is 30.6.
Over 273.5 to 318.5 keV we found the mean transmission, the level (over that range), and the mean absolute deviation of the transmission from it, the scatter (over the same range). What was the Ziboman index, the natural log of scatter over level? -3.41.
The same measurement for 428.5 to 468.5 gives -1.77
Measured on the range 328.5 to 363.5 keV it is -3.35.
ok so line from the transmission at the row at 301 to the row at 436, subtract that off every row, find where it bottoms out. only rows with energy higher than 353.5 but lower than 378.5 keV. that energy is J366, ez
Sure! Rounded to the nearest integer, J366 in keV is 376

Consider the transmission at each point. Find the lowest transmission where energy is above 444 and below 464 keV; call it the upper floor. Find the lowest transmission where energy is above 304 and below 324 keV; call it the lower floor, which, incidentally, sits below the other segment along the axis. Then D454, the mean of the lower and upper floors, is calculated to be 23.9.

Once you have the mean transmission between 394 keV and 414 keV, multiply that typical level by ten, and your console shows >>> 301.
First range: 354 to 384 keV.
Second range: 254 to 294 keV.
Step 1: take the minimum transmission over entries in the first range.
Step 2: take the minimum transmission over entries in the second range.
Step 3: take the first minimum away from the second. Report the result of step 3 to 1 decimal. 0.7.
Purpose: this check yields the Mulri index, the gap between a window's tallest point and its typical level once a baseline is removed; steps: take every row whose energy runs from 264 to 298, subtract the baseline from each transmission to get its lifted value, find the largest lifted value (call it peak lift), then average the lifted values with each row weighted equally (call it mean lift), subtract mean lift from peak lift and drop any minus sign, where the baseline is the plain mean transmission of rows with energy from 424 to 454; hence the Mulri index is 1.6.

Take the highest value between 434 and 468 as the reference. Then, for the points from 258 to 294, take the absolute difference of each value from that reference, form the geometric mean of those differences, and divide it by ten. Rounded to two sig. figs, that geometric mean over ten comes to 0.15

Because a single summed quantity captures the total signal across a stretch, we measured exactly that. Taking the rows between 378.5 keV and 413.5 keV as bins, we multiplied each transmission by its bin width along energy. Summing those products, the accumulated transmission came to 1027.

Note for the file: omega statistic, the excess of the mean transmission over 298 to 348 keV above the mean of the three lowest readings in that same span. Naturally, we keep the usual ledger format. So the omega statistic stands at 0.69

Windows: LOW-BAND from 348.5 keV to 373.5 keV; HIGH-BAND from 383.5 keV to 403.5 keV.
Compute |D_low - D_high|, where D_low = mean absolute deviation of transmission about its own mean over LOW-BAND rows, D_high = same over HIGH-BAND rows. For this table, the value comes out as 1.06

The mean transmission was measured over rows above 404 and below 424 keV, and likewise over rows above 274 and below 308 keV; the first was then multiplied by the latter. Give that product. 889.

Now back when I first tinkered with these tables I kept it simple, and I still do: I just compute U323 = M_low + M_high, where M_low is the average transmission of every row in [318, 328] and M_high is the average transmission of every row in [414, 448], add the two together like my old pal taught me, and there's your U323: 60.2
